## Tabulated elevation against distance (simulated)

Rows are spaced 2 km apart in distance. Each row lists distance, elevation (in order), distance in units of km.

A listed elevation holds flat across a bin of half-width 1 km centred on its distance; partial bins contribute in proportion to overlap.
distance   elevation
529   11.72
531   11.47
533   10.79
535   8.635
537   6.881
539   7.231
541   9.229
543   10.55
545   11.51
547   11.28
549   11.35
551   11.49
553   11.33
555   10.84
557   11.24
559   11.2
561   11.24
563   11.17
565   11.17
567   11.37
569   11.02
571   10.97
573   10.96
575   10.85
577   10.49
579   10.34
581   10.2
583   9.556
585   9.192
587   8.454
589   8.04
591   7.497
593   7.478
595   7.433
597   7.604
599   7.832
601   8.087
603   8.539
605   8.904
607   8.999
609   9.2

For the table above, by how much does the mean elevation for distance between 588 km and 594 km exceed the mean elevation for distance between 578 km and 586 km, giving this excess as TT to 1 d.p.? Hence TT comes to -2.2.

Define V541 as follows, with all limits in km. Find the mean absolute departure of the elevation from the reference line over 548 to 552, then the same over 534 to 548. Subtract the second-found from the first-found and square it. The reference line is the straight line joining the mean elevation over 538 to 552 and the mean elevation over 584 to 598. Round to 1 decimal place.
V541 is 0.3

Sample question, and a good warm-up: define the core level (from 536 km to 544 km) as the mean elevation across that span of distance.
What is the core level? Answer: 8.5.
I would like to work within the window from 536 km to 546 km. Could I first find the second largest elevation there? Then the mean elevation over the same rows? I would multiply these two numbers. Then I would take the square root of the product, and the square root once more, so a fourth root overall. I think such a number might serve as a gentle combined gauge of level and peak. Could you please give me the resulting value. 3.13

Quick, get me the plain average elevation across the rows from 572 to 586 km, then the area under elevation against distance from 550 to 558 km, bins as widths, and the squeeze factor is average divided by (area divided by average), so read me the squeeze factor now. 1.2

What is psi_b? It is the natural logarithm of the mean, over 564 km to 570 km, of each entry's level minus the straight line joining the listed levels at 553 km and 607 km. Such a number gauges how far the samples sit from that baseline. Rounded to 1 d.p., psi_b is -0.8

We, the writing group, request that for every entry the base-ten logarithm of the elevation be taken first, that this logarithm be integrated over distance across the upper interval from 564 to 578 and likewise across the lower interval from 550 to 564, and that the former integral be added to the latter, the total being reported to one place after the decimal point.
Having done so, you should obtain 29.3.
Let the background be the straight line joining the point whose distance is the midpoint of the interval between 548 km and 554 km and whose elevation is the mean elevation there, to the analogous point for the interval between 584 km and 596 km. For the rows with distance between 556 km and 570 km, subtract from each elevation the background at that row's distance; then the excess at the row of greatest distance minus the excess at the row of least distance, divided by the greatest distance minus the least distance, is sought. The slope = 0.07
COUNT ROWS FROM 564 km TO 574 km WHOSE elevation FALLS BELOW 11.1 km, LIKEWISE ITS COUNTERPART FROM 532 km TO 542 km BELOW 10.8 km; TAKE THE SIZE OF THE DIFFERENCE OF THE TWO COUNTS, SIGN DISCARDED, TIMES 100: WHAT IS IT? 200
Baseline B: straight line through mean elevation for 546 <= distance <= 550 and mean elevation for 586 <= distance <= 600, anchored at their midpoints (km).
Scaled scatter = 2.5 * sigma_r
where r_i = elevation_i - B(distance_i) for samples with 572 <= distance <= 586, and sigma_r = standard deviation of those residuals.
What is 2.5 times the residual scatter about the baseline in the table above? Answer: 0.8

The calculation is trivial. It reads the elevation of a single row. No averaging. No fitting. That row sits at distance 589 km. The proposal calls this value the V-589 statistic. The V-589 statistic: 8.04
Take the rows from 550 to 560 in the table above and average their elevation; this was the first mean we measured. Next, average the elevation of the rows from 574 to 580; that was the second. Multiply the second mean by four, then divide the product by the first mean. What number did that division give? 3.76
